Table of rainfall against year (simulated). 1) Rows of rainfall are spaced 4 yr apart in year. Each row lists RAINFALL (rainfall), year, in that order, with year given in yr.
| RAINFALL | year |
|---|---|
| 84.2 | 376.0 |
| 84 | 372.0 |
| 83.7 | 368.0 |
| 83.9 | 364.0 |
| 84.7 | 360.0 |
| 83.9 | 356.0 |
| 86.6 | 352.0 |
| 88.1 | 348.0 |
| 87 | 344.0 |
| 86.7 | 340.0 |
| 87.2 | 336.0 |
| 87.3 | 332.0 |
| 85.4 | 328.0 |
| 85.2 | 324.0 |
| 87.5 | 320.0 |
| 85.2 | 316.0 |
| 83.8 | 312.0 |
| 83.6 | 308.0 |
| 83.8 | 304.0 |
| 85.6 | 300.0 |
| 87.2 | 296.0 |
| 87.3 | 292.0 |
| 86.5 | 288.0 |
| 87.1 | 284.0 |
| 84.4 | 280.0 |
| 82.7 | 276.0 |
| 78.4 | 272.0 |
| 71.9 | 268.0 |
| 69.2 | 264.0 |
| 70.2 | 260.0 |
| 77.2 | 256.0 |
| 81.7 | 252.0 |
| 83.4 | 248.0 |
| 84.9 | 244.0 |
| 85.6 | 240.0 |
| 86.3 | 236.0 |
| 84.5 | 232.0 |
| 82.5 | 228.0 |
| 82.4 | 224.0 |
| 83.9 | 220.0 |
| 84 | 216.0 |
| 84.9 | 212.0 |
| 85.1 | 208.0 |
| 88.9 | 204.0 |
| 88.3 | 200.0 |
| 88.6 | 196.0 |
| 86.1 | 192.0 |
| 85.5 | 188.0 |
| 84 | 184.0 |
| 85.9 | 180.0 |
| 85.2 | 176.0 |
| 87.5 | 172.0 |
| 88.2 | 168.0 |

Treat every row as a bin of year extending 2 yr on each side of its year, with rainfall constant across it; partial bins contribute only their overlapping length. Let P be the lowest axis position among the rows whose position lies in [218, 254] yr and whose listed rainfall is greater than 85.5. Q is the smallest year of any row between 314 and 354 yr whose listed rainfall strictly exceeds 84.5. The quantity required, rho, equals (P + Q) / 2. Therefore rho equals 276 yr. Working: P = 236.0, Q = 316.0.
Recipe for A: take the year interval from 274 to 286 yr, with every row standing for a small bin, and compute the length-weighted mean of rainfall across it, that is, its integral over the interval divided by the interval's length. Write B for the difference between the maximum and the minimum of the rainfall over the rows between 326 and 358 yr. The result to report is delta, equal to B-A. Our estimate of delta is -80.5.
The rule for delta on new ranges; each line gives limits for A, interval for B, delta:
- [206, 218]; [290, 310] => -81.0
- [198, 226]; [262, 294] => -67.3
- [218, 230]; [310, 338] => -79.2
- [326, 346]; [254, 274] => -77.5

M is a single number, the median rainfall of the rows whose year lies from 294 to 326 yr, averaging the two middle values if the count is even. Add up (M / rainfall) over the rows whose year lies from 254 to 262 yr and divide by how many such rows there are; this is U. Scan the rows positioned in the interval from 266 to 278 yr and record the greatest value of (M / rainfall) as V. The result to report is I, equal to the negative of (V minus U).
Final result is -0.026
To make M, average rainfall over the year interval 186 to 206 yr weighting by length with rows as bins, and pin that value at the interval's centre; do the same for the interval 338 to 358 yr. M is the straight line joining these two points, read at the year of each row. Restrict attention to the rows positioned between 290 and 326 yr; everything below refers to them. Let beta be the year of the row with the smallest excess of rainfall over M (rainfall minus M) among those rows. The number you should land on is 308.0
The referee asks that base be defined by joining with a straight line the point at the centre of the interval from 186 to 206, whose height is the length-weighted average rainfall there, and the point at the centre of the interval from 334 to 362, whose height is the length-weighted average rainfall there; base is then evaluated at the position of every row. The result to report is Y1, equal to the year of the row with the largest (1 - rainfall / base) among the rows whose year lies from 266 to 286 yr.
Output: 268.0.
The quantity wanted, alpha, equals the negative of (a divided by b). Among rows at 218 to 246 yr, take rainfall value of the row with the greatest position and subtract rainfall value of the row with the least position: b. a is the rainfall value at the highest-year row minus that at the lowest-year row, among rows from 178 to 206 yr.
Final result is -3.0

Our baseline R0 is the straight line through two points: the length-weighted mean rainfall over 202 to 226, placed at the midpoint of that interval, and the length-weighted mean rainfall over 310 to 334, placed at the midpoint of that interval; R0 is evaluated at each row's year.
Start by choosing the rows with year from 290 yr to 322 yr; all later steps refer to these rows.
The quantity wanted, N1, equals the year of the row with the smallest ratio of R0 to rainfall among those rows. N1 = 292.0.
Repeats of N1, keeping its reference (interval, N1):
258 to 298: 292.0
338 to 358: 348.0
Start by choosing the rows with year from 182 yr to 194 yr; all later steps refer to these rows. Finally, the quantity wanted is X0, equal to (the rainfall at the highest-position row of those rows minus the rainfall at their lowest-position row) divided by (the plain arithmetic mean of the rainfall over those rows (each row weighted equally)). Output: 0.02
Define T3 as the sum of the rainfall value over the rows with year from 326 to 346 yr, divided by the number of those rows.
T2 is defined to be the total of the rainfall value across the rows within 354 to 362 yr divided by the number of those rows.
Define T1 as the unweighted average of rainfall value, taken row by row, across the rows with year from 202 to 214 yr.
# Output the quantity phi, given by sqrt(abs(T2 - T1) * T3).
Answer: 13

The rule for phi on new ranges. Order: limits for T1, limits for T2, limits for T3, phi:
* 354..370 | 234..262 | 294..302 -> 15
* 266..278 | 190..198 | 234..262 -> 28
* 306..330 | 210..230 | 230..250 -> 12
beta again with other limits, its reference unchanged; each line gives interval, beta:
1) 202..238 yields 224.0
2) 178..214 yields 184.0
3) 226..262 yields 260.0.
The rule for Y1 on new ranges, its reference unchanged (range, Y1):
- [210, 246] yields 224.0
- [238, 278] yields 264.0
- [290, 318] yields 308.0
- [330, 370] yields 368.0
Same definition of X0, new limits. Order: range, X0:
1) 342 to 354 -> 0.00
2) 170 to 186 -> -0.04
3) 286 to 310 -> -0.03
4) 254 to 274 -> 0.02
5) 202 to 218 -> -0.06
